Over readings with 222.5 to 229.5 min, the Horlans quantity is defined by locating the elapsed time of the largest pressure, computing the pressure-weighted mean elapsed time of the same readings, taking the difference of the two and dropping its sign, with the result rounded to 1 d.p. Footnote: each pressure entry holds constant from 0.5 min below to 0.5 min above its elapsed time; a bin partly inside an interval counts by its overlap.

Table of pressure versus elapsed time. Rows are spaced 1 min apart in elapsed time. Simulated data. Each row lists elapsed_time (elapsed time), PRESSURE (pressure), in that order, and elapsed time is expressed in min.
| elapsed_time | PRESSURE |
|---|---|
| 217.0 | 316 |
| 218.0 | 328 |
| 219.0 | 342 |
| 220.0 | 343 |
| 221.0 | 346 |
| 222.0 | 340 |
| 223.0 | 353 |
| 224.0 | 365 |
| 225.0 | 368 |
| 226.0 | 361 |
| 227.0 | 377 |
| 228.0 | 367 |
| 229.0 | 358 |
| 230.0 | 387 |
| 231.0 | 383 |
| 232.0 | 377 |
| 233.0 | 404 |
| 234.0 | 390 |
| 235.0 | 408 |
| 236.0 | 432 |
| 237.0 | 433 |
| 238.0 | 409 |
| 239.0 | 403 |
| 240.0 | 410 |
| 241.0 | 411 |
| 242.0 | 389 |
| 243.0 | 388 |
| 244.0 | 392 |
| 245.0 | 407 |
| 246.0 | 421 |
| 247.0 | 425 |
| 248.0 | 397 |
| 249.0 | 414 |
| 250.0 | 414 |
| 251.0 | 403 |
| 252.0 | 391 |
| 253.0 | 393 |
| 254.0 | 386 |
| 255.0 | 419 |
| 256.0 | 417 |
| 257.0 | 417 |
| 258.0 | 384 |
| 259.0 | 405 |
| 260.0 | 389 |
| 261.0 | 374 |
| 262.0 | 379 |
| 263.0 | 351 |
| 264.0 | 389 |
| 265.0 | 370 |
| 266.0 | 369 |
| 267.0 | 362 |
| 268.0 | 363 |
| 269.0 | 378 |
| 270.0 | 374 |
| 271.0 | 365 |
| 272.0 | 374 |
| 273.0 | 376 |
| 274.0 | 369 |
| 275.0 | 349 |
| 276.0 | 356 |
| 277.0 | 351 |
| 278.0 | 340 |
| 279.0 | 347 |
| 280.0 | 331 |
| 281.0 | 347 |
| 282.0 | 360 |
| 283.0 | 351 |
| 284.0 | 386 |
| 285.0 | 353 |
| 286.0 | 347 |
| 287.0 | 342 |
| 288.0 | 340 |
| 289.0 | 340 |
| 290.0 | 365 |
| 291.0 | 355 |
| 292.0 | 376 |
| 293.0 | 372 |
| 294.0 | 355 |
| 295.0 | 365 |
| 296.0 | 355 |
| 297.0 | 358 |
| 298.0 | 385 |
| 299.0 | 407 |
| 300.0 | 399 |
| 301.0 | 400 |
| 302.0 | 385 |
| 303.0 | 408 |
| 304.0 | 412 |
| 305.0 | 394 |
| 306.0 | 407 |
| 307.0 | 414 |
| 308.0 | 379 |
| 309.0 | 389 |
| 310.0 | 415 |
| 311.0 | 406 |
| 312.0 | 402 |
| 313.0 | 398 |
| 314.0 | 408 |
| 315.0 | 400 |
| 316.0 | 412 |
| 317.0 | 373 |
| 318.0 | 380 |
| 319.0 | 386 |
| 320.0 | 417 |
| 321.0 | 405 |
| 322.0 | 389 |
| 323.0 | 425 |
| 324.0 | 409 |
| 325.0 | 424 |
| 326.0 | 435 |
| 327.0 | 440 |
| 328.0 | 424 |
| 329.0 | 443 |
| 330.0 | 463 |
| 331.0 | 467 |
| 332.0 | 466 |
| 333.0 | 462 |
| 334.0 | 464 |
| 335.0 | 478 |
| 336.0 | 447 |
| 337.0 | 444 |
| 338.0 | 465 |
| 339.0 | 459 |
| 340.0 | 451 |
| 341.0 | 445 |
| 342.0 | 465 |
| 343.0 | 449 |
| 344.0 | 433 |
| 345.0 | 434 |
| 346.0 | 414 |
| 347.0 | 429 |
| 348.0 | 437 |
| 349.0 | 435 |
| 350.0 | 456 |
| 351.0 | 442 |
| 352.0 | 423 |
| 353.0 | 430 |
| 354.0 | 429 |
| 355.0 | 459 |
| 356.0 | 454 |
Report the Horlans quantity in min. 1.0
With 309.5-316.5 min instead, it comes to 3.0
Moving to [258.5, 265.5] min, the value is 3.0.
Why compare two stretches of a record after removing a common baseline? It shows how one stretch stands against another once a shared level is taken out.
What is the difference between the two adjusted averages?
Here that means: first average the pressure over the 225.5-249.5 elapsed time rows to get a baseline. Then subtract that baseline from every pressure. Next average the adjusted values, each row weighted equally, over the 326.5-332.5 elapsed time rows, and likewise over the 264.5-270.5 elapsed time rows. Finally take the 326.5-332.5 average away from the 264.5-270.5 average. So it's -81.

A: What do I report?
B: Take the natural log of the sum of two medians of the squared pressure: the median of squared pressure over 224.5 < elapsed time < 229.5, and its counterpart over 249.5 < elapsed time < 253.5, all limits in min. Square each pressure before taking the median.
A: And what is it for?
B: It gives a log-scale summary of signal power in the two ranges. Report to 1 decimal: 12.6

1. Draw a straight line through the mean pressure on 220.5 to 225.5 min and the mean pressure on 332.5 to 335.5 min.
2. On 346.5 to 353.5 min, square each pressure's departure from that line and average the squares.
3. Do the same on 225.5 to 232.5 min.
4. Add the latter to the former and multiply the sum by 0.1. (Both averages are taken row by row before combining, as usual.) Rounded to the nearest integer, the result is 269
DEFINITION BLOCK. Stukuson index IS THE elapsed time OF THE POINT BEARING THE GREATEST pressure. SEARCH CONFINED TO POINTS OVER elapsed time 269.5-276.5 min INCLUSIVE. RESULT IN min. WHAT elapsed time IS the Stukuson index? 273.0 min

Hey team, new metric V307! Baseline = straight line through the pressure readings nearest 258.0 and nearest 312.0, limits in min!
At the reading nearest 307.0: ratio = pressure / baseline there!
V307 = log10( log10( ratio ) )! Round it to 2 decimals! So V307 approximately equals -1.84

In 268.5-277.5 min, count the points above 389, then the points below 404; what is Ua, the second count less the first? 9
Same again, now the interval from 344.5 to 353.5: -9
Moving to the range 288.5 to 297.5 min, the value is 9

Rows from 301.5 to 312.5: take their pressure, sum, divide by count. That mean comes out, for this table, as 401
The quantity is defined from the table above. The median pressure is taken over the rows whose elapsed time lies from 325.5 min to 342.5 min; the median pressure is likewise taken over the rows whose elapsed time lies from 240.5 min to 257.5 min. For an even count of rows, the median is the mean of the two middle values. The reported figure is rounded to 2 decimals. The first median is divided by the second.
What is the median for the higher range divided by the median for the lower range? 1.13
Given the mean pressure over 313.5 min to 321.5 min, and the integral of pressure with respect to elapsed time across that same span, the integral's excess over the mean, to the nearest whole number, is 2783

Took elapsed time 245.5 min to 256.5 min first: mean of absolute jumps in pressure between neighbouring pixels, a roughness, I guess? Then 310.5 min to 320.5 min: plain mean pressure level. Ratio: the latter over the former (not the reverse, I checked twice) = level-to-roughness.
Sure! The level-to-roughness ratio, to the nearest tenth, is 34.3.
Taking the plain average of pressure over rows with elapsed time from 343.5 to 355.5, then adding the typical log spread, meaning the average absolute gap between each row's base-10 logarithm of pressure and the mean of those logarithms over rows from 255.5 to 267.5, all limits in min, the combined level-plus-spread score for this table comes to 435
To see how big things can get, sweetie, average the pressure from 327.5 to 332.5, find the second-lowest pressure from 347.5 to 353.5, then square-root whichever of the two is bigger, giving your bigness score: 21.3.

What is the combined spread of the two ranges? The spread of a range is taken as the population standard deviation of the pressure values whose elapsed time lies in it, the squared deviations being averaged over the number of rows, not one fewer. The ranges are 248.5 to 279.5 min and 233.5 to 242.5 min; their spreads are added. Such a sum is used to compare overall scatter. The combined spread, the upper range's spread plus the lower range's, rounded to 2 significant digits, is 37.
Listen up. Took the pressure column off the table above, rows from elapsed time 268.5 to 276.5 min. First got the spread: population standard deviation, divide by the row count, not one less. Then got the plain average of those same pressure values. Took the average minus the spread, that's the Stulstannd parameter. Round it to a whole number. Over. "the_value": 358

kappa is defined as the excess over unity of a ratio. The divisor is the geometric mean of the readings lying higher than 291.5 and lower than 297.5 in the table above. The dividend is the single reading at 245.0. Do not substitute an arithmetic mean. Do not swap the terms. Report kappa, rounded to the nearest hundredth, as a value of 0.12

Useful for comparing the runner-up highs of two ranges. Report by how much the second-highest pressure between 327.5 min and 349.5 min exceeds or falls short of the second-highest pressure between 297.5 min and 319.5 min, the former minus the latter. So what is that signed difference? 53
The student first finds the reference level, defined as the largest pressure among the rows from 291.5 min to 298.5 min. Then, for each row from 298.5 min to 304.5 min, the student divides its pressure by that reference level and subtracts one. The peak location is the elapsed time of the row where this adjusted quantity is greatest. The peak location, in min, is 304.0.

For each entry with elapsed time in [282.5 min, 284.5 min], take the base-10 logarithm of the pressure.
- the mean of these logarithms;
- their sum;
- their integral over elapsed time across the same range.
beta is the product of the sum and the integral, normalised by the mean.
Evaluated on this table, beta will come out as 10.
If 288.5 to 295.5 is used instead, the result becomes 125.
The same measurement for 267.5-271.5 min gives 41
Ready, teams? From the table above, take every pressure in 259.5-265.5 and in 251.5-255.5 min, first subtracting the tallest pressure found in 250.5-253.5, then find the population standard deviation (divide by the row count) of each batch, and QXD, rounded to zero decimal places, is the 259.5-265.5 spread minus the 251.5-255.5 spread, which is 0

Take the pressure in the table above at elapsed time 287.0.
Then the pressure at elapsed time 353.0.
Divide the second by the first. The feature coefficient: 1.26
